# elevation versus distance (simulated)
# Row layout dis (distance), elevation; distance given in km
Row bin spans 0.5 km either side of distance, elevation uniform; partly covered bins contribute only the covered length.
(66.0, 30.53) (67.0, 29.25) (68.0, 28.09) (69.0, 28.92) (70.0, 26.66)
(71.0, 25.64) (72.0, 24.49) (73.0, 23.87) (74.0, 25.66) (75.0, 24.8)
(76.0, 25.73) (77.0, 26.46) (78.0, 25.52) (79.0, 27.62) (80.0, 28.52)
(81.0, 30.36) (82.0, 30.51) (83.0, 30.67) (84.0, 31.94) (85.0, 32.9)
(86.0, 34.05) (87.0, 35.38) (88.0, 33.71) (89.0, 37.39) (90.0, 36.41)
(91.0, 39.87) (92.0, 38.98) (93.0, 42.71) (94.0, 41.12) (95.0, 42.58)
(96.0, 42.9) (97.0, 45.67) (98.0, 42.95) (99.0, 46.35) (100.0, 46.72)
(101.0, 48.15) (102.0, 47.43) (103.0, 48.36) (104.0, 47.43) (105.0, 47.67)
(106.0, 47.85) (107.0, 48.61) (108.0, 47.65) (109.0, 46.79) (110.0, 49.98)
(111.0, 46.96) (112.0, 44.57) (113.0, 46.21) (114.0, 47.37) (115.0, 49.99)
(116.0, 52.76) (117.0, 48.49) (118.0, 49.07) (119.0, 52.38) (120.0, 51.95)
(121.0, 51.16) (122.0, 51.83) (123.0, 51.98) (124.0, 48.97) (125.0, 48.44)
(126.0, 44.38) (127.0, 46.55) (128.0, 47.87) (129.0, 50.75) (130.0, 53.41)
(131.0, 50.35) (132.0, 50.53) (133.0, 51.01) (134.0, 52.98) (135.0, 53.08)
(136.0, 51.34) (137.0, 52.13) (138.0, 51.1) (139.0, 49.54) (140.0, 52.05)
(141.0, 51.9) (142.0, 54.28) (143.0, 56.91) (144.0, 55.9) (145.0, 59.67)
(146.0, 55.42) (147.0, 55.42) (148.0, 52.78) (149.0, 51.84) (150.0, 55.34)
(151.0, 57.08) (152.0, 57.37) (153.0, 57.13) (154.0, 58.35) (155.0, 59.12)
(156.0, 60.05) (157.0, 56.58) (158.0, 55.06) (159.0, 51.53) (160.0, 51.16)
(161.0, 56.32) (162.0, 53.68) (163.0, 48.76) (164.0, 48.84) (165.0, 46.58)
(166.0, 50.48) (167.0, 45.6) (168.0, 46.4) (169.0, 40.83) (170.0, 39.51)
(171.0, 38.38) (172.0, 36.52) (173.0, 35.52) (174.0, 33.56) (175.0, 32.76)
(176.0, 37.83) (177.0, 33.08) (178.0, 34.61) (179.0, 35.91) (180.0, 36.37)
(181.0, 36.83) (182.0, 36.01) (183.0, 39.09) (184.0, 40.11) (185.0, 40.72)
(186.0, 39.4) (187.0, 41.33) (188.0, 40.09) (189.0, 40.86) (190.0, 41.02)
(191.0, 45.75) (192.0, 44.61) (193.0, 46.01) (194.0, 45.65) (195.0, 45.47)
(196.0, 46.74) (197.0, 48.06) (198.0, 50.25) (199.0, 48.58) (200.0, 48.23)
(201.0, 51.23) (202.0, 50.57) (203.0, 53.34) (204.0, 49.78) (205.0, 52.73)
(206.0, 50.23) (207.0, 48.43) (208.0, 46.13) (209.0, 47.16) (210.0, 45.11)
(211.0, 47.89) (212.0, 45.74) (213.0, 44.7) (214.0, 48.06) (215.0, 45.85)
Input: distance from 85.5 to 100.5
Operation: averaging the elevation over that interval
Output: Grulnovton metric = 40.5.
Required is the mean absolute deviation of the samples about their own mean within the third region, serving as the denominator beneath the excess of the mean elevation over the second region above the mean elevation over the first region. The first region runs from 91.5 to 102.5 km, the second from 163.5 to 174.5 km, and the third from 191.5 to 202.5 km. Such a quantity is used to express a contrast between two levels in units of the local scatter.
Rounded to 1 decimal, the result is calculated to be -1.1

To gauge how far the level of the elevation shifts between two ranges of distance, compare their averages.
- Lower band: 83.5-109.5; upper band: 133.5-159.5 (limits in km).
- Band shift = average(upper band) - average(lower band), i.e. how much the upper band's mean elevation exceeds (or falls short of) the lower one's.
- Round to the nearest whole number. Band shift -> 12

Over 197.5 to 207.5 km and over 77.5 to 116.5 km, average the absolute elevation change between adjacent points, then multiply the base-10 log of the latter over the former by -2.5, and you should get 0.32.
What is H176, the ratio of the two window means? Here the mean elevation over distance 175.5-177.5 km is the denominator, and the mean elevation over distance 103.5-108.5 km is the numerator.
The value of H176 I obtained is 1.3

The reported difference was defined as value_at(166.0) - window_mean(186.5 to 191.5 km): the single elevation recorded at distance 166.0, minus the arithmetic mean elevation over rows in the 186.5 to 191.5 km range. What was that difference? 9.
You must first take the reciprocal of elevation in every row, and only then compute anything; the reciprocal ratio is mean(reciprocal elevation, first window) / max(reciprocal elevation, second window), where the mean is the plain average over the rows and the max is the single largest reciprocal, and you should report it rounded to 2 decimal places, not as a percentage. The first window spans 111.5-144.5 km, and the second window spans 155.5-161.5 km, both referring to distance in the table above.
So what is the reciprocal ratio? 1.01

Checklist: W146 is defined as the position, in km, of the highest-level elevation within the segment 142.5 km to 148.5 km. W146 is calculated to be 145.0 km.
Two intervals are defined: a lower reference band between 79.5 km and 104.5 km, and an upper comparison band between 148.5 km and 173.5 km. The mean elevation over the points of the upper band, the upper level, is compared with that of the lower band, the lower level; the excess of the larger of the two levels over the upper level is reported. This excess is 0.0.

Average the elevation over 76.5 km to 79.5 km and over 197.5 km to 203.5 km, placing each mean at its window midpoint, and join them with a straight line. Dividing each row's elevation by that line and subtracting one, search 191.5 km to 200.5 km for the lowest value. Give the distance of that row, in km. 192.0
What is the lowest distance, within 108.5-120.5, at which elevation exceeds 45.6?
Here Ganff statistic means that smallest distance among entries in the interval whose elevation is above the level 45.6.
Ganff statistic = 109.0 km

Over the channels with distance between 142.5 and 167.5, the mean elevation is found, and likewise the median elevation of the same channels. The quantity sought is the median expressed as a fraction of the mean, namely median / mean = 1.02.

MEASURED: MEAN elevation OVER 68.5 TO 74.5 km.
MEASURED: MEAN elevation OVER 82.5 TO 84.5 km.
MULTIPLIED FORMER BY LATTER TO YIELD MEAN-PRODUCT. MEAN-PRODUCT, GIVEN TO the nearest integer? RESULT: 810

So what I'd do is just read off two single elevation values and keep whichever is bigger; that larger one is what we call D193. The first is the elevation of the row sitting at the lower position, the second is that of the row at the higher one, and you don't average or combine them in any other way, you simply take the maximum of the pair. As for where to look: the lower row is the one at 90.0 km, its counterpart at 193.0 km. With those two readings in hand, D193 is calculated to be 46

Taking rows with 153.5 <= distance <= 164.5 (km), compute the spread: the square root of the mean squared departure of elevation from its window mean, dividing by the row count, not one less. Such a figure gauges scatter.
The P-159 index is 3.8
